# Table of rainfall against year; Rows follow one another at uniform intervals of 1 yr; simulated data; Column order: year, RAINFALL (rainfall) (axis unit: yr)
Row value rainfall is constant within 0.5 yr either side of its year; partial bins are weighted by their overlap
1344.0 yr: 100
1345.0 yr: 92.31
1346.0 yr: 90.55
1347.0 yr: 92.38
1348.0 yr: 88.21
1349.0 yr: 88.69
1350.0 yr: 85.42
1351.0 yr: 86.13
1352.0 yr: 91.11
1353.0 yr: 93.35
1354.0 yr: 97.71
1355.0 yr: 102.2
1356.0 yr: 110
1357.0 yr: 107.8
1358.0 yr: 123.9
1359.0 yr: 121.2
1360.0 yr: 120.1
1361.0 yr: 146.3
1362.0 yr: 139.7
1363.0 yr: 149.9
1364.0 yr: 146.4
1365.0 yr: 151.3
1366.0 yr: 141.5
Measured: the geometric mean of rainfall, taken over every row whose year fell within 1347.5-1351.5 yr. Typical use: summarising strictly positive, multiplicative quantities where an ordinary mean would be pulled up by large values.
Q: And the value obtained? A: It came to 87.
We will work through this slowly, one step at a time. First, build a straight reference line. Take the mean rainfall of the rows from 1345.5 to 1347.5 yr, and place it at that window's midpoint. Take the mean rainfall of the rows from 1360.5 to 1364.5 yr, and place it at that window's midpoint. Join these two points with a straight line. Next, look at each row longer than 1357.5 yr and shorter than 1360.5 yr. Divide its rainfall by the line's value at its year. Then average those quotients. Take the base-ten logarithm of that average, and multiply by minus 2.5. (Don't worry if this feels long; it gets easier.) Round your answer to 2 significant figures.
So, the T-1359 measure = 0.10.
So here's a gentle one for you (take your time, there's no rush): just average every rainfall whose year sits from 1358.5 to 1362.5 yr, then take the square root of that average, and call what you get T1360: 11.5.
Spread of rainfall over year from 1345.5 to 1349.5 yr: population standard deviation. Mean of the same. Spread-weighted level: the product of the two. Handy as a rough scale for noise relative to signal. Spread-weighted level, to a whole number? 148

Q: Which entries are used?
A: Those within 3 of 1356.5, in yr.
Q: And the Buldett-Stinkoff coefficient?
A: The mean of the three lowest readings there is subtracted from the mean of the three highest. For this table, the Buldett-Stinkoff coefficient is 16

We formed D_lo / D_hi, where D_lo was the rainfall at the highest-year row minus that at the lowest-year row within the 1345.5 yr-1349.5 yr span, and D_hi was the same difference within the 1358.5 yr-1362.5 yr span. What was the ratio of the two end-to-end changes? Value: -0.10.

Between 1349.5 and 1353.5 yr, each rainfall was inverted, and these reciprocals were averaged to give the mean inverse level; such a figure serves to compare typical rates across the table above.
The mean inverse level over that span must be 0.0113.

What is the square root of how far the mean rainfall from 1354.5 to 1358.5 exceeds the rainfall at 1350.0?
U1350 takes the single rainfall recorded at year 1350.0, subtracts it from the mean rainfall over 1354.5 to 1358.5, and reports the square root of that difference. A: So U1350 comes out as 5.06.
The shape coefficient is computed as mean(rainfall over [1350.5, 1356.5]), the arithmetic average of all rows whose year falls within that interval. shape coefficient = 97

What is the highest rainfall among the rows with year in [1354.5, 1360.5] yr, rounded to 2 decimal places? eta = 123.90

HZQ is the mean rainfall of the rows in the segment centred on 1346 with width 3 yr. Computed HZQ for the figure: 92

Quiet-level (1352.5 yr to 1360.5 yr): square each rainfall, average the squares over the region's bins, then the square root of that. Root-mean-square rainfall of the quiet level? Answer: 110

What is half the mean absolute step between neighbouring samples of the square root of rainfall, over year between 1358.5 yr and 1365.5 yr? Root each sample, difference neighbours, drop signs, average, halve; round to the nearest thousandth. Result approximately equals 0.186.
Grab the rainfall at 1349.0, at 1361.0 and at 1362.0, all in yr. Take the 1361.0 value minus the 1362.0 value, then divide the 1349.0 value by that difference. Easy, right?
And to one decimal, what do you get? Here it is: 13.4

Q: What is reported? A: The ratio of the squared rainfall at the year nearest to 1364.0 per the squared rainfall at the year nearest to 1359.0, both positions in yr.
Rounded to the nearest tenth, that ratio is 1.5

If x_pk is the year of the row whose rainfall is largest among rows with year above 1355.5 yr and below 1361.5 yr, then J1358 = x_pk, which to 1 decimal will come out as 1361.0 yr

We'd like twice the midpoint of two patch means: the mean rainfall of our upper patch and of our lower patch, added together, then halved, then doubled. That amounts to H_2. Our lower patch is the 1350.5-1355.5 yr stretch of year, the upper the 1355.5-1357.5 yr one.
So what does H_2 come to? 203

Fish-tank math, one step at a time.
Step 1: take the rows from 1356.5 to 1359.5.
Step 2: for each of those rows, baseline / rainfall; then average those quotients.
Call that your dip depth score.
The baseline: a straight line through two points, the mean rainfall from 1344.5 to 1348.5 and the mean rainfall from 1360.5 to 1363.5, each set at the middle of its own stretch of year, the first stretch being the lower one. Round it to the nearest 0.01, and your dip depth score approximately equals 1.12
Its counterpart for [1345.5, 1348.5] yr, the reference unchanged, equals 1.03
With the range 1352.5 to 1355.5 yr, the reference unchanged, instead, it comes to 1.20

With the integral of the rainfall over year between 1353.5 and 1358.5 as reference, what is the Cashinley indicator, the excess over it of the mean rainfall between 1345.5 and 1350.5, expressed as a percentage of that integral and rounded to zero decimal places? -84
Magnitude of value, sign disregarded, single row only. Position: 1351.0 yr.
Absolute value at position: 86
